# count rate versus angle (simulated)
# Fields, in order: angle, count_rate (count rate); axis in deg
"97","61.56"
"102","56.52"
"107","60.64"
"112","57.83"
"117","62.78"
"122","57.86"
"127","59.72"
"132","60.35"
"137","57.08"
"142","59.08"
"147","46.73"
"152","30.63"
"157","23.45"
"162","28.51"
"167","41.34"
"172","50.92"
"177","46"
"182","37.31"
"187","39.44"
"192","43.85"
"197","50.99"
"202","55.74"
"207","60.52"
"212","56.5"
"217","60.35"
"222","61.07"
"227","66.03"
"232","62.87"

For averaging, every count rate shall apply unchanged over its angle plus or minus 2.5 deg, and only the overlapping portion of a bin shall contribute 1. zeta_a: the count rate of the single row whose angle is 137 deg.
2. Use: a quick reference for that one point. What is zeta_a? 57.08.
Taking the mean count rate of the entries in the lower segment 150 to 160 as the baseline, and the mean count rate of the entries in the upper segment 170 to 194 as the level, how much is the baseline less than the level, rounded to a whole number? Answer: 16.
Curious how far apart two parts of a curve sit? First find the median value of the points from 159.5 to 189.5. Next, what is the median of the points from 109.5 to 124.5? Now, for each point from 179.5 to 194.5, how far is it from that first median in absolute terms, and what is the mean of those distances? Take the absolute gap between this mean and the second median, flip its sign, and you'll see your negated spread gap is -55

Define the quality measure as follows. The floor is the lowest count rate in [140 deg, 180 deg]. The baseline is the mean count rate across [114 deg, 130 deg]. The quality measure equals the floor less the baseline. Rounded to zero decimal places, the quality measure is -37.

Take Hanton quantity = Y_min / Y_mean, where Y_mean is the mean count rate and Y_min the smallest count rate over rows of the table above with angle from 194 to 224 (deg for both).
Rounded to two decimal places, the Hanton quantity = 0.89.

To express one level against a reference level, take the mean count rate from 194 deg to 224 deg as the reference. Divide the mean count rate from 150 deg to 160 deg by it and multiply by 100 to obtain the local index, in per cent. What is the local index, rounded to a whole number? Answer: 47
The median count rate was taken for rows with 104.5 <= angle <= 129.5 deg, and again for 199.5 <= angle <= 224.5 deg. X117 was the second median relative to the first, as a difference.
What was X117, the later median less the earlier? 1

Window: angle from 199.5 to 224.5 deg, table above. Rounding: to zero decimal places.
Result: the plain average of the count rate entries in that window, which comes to 59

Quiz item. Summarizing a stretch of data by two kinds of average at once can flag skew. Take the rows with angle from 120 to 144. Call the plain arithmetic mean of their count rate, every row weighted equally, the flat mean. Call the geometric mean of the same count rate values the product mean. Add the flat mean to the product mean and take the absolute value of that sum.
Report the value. 118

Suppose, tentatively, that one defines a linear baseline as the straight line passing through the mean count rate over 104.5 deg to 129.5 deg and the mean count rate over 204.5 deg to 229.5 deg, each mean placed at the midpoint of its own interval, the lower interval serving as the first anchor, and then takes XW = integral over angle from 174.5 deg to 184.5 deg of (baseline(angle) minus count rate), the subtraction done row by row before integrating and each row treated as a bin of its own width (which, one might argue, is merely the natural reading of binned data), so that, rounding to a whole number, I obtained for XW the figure 188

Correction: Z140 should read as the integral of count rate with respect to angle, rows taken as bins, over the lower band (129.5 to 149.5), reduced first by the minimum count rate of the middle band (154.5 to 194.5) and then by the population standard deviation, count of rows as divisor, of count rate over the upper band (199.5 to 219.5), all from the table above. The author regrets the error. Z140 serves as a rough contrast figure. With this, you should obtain 1091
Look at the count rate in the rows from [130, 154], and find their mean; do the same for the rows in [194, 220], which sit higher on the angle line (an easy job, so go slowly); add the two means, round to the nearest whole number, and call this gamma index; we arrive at 108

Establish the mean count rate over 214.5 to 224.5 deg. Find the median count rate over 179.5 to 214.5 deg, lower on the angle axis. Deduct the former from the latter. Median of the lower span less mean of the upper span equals -10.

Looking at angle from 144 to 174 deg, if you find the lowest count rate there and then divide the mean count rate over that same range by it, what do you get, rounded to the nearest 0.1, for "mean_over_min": 1.6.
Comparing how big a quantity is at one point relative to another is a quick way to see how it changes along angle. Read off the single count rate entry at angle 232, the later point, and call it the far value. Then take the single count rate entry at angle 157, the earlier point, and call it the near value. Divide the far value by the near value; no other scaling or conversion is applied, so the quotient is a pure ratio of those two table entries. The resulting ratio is 2.7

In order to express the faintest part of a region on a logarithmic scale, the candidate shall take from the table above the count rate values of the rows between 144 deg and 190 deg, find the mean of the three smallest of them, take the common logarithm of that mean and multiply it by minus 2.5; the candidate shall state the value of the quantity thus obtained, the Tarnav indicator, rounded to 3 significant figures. -3.60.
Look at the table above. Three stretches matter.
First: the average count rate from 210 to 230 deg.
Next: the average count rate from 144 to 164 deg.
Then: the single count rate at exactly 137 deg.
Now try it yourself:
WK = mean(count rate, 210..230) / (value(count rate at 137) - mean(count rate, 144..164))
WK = 2.5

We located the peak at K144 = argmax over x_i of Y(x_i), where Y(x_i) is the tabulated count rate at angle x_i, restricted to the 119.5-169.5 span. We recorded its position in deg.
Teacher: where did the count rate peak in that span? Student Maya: 132 deg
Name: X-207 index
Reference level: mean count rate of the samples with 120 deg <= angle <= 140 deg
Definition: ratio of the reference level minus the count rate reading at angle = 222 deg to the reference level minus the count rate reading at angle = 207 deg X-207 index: 1.3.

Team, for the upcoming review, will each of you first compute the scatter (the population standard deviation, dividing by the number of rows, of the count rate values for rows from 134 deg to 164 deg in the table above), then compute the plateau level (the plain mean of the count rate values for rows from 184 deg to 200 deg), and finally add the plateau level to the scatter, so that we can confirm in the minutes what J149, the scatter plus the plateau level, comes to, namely 59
